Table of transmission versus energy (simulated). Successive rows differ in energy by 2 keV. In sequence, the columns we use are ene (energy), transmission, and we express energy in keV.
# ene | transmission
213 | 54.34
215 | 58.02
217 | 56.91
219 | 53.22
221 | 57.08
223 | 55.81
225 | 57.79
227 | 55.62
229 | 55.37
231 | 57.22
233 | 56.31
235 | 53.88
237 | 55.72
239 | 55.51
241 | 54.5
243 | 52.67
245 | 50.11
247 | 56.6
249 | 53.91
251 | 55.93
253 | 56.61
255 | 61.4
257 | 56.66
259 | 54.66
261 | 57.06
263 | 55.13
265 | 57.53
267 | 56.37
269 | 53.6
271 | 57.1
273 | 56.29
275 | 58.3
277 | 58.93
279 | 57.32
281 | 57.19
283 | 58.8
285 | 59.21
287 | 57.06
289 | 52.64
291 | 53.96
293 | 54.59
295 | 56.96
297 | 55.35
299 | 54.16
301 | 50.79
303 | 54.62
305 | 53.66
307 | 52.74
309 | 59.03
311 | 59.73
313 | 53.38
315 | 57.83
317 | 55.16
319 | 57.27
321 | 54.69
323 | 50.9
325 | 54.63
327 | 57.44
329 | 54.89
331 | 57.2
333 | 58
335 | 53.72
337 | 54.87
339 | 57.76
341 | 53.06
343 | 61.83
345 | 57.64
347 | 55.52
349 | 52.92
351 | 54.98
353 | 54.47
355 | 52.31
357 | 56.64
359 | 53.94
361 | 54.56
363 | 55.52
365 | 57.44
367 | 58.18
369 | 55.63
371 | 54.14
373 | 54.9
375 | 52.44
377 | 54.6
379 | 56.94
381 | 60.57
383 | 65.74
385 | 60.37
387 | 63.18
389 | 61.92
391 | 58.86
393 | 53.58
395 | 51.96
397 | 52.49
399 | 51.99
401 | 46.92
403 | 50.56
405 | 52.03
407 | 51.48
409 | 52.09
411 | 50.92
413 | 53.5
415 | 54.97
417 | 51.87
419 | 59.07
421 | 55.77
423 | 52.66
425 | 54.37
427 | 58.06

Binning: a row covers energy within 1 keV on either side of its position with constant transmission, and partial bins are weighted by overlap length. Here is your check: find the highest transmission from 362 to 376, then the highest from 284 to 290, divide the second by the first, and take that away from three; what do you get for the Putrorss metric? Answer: 1.98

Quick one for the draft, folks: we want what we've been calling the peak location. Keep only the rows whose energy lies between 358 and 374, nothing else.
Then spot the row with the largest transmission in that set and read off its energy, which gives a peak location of 367 keV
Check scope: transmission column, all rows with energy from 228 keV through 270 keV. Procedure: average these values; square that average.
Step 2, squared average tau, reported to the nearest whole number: 3087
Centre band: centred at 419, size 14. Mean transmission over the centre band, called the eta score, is 54.6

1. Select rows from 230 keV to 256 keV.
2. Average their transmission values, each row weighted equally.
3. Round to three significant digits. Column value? 55.4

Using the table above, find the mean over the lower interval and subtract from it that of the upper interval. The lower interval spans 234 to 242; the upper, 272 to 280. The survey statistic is -2.8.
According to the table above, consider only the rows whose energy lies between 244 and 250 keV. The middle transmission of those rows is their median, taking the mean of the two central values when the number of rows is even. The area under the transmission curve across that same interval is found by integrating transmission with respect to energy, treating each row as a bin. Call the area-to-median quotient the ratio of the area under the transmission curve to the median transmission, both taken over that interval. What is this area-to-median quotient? 5.96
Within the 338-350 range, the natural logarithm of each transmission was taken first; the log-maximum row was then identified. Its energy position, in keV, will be 343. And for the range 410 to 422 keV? 419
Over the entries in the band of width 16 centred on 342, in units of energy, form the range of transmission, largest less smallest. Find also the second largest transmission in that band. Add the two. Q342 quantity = 66.7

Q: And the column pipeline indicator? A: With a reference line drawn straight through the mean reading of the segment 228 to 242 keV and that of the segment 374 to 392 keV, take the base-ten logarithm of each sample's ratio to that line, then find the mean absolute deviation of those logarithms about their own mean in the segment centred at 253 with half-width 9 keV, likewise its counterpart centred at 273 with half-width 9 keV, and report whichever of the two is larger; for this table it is 0.015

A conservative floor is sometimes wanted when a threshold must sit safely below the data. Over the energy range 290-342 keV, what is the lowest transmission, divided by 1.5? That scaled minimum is 33.9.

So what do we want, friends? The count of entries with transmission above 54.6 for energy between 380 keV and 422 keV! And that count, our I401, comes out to 9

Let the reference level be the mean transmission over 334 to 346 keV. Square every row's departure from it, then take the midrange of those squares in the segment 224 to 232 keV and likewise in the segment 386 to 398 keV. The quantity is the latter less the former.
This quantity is 24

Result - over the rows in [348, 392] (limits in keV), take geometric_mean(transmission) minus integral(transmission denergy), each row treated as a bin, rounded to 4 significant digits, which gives -2444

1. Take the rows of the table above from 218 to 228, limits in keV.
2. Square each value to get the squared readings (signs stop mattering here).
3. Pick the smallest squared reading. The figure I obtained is 2832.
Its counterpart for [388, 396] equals 2700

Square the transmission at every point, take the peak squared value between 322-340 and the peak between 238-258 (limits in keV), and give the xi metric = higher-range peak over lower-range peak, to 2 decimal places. 0.89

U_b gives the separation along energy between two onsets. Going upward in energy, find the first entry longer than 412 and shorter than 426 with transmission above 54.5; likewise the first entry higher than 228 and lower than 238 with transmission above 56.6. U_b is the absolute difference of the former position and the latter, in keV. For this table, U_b 184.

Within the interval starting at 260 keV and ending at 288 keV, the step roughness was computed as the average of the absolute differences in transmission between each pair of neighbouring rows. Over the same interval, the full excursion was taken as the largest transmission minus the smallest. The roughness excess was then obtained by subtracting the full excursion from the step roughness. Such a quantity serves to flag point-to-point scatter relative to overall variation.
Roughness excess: -4.0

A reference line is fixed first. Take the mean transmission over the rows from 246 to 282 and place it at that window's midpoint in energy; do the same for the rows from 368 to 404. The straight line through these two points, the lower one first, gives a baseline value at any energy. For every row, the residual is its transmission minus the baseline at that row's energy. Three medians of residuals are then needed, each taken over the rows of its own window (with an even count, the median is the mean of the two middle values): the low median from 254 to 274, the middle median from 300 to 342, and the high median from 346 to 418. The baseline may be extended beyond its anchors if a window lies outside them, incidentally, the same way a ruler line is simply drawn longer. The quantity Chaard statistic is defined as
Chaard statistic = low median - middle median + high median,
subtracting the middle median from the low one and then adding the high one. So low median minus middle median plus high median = -0.4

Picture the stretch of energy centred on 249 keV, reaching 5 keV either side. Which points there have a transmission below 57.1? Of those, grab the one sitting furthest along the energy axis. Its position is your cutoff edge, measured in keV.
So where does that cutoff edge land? 253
